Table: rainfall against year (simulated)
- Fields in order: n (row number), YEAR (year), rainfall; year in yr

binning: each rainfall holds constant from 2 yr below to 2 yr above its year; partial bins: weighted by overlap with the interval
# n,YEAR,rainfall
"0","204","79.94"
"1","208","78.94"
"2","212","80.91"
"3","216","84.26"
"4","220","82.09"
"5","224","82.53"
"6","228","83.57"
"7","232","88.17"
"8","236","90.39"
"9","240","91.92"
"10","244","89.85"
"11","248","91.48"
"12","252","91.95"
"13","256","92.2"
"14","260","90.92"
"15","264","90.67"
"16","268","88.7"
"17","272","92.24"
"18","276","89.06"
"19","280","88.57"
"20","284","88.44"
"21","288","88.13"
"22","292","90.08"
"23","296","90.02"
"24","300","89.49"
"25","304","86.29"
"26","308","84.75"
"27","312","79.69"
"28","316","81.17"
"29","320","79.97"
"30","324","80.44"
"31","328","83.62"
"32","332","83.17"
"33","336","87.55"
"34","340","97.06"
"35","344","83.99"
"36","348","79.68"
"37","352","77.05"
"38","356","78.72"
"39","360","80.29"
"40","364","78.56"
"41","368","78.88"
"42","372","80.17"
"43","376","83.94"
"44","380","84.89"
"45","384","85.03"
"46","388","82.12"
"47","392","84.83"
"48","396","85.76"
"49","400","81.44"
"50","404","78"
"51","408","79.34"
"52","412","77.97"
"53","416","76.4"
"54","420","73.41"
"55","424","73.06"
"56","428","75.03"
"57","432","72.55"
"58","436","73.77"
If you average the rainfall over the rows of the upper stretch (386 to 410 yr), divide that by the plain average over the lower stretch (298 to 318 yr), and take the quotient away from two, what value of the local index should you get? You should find 1.03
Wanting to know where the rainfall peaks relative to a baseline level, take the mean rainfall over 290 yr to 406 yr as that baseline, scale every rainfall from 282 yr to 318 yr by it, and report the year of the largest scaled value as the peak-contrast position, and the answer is 292 yr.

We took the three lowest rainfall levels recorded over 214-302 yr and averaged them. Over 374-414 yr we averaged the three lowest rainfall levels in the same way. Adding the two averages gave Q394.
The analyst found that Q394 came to 161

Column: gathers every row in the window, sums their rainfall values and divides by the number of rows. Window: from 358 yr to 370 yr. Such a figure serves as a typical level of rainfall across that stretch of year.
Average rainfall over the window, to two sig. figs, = 79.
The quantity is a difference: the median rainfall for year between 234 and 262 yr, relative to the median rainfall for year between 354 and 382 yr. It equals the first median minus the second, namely 11.3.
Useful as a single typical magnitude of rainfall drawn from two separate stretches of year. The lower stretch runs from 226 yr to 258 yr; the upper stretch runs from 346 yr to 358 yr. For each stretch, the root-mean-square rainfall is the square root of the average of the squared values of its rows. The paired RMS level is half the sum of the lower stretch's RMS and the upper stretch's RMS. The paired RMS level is 84.2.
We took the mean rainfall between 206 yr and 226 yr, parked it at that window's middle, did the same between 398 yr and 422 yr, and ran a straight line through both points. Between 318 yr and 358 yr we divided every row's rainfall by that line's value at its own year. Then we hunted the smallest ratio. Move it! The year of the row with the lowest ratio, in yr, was 352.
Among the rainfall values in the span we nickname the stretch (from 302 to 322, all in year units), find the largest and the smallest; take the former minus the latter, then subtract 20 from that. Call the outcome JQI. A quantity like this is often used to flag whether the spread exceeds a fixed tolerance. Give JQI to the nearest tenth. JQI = -13.4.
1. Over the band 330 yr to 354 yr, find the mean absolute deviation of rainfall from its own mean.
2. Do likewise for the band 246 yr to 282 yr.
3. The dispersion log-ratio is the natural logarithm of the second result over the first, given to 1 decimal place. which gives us -1.4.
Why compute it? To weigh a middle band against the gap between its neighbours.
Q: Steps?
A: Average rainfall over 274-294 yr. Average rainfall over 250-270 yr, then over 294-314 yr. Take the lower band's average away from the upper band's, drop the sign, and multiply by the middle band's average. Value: 430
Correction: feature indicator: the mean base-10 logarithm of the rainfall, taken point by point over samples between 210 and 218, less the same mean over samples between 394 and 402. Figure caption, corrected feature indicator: -0.01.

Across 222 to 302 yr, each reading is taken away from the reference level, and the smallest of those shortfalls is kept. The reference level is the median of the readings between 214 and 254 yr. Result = -3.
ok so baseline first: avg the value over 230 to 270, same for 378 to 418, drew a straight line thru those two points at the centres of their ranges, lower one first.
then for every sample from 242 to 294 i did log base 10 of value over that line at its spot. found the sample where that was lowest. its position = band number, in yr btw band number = 244 yr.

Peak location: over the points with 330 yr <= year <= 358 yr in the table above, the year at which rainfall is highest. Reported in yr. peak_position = 340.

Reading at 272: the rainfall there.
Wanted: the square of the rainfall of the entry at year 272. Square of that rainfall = 8508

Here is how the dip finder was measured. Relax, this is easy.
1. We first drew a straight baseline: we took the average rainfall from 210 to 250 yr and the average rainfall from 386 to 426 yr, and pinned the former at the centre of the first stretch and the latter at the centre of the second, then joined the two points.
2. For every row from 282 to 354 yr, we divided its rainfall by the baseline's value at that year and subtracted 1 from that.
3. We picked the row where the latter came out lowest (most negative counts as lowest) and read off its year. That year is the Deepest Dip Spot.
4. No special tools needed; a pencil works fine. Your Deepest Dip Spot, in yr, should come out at 352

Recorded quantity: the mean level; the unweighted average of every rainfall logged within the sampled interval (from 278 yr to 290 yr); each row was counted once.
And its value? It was 88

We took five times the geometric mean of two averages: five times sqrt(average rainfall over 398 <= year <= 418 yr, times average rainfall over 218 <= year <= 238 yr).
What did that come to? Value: 410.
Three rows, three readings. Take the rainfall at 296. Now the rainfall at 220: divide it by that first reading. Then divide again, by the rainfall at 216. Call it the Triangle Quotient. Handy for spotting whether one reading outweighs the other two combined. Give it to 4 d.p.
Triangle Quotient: 0.0108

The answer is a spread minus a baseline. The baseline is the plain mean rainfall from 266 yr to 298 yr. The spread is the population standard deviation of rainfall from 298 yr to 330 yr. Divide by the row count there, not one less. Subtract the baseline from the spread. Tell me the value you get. -86.1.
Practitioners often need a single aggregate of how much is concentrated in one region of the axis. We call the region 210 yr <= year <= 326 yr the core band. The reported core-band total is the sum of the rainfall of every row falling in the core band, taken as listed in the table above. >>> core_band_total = 2528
